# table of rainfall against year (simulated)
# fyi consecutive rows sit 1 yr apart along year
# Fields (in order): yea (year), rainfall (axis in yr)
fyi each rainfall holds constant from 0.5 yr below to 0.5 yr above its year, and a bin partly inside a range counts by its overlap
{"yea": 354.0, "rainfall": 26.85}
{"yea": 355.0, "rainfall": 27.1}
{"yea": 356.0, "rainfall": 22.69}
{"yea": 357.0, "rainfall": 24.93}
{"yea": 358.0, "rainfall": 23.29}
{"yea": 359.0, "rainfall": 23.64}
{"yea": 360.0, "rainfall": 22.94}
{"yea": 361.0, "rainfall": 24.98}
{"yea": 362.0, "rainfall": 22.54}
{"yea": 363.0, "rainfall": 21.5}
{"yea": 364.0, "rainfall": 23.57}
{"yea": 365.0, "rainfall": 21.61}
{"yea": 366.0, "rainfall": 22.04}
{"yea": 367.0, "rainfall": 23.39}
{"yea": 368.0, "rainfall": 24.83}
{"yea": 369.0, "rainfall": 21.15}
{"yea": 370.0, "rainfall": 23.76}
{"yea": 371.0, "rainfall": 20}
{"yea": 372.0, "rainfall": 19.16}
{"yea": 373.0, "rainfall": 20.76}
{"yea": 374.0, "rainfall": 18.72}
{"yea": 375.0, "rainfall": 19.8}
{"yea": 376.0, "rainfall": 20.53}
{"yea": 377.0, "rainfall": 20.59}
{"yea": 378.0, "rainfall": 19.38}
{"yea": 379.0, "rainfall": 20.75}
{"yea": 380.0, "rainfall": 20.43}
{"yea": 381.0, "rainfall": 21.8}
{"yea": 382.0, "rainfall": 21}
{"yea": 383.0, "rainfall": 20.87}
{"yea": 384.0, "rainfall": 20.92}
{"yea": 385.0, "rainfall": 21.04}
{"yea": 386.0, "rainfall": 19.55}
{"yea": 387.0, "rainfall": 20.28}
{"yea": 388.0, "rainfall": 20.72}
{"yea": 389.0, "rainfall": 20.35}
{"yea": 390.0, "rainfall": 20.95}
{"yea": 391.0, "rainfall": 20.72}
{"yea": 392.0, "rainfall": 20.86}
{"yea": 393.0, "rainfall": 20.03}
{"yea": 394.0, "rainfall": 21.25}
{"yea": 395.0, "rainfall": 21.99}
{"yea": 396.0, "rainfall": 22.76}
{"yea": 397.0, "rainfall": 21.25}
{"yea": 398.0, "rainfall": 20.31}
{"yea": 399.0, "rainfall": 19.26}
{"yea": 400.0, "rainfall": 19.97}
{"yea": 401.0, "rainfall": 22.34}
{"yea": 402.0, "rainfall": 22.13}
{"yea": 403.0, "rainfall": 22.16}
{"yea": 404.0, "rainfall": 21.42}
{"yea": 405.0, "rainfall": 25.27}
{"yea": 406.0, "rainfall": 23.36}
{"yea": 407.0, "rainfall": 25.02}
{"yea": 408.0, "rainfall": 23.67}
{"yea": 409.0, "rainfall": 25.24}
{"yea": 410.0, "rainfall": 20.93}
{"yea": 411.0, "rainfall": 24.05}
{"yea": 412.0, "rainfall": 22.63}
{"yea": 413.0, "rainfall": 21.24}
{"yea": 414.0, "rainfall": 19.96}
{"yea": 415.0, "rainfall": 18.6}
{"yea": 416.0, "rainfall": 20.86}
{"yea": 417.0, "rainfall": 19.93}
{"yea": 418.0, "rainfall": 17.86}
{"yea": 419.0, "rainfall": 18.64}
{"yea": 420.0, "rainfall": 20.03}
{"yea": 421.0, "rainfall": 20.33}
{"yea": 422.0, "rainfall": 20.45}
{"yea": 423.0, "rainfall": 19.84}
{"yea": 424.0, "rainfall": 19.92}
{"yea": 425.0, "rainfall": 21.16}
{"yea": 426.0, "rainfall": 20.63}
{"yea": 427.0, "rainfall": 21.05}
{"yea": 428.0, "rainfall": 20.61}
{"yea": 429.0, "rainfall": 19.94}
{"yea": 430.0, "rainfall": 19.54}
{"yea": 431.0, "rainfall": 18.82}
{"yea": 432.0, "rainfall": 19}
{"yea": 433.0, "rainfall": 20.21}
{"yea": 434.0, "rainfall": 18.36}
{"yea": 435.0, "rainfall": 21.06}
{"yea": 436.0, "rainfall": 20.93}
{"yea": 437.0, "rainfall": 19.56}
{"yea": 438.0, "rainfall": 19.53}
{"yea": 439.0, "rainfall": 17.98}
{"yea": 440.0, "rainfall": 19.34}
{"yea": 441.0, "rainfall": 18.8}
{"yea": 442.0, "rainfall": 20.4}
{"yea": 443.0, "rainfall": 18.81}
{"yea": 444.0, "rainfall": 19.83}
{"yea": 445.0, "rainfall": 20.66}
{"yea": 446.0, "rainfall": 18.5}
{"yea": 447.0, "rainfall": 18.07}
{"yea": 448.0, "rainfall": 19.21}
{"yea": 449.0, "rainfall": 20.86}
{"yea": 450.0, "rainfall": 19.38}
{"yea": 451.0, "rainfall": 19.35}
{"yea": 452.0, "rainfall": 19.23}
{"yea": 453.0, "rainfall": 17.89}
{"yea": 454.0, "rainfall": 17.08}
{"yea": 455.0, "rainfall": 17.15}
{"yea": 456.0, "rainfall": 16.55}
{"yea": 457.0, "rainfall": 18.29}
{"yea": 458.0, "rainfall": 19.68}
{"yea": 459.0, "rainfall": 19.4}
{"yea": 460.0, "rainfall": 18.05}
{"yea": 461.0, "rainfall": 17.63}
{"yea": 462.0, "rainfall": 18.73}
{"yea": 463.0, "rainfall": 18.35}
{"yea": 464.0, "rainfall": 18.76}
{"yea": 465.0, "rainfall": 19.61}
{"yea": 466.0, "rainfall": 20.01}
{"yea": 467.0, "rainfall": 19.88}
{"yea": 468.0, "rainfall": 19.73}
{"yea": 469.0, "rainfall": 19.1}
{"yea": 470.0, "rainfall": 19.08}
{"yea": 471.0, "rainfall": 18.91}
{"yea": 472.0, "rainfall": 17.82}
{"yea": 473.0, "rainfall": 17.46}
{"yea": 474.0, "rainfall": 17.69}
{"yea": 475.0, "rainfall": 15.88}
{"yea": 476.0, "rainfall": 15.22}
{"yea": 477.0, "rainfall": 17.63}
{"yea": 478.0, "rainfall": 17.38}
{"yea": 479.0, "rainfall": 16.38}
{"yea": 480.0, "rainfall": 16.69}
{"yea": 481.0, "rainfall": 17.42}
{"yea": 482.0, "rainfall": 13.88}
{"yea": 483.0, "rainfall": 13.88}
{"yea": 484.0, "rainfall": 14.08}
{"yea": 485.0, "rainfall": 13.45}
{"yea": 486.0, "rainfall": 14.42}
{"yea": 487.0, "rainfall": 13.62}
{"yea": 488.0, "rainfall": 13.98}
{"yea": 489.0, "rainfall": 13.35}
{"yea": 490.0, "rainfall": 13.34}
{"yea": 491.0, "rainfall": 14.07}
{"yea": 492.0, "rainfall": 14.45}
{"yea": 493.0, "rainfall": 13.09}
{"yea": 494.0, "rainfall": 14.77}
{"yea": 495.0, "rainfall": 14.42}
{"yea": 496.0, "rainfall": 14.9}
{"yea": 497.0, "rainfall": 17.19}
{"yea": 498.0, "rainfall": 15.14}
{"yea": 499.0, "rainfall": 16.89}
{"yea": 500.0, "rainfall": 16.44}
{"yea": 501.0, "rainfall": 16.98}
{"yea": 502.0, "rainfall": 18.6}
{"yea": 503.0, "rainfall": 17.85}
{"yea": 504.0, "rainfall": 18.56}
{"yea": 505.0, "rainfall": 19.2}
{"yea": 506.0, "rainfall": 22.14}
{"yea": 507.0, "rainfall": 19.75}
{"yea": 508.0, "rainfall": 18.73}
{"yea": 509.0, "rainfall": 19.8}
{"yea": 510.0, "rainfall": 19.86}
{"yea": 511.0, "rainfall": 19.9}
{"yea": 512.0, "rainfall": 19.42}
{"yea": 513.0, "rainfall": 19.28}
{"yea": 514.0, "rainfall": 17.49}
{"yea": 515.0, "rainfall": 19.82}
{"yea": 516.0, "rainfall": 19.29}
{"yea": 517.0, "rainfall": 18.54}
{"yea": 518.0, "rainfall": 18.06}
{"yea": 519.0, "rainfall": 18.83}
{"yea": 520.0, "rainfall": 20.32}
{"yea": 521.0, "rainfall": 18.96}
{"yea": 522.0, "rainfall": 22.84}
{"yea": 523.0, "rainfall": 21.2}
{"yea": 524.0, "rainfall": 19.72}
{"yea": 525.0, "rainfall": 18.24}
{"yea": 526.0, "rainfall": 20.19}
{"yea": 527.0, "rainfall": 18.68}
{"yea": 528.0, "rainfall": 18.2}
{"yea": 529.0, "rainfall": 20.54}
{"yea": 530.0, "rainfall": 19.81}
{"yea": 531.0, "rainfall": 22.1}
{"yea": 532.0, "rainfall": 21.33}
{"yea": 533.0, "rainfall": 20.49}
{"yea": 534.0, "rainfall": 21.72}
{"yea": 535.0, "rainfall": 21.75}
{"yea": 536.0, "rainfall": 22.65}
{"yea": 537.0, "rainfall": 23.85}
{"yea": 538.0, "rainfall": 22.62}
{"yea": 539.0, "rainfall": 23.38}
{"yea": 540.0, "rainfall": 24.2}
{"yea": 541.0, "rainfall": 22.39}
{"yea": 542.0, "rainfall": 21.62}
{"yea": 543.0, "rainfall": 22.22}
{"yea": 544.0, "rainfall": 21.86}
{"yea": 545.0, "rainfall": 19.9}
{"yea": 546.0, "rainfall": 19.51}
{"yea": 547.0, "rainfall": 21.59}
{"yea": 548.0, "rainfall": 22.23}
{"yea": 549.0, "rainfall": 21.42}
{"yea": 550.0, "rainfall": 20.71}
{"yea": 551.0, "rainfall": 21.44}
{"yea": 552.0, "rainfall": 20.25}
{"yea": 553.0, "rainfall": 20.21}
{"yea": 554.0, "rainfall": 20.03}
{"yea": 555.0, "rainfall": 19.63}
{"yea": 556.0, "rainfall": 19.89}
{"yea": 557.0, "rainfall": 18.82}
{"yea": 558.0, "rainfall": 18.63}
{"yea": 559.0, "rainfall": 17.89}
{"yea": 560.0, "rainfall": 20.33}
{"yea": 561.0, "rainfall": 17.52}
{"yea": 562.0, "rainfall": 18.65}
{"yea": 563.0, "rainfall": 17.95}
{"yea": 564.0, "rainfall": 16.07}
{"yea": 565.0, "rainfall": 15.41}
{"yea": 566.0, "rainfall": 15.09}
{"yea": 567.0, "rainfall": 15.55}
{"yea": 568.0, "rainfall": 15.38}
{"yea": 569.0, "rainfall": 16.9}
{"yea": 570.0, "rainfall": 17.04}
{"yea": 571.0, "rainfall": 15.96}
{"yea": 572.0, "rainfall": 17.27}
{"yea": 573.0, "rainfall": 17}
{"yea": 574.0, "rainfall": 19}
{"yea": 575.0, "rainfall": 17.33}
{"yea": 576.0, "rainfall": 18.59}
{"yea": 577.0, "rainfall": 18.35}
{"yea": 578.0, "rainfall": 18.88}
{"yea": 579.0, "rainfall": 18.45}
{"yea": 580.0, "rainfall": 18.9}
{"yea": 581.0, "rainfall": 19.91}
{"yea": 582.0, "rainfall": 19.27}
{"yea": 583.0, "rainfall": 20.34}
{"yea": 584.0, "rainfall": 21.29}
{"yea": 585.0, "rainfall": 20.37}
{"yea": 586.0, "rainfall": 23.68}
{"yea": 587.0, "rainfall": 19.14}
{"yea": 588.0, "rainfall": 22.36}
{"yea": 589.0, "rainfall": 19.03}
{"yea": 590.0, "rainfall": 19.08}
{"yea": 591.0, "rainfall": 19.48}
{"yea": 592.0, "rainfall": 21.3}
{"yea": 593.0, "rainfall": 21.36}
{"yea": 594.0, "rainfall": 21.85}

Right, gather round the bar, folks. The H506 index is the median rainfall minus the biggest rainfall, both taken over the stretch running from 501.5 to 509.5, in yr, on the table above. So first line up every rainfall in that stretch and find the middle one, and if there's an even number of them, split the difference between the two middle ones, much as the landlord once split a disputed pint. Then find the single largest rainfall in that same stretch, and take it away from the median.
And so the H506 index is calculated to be -3.2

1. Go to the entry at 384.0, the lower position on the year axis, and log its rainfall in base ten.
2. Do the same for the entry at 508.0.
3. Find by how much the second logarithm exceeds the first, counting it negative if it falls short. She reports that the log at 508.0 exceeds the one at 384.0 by -0.05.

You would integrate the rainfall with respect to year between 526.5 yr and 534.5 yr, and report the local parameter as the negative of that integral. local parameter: -163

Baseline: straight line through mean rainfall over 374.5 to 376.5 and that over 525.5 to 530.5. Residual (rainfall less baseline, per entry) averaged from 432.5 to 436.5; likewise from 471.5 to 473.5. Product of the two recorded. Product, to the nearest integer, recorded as 0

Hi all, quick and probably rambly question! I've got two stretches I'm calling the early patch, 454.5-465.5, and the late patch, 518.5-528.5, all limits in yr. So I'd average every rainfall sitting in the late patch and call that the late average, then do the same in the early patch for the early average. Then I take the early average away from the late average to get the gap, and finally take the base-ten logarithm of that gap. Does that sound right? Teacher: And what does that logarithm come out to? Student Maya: 0.1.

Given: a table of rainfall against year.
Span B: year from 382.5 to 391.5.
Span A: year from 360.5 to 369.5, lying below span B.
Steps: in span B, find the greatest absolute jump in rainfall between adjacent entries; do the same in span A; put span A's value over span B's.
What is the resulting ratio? 2.5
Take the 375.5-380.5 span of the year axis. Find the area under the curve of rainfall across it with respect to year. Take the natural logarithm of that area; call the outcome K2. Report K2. 4.62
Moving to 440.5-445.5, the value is 4.59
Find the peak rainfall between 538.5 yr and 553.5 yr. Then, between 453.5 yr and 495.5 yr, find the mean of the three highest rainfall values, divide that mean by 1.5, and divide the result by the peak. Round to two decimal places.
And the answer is 0.55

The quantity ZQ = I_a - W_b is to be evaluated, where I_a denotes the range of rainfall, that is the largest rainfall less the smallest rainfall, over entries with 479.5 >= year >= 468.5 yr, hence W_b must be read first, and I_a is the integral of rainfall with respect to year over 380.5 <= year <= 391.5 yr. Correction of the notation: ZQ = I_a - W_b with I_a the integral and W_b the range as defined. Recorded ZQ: 224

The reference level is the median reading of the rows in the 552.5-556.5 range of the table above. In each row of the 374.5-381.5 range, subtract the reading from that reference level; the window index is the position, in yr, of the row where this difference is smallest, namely 381.0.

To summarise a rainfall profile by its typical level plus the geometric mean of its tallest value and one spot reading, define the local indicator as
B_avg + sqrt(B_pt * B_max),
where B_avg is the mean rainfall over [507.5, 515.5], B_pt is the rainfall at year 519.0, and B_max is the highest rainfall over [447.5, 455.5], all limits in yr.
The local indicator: 39.1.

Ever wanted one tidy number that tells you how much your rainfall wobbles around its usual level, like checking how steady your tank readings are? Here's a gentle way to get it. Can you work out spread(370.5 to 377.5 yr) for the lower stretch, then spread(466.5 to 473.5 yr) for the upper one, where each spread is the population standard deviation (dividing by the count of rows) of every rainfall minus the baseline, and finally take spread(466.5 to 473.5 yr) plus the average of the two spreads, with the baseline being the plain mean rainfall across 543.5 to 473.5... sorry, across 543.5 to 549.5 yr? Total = 1.62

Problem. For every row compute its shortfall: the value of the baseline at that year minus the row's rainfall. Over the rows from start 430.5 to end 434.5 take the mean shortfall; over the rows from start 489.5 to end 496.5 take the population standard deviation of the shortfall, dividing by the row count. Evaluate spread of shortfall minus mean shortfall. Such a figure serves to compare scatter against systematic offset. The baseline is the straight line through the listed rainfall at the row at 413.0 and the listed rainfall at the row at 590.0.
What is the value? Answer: -1.2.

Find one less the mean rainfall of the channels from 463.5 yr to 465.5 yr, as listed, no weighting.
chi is -18.2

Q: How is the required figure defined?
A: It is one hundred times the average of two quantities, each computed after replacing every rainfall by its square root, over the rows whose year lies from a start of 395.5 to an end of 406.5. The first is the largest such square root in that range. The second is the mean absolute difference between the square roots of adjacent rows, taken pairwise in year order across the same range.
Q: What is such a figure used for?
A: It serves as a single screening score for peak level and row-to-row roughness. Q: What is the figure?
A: 258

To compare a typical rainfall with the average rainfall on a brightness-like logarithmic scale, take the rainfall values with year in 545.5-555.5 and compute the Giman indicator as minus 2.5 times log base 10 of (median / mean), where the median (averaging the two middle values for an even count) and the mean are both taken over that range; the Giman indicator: 0.012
